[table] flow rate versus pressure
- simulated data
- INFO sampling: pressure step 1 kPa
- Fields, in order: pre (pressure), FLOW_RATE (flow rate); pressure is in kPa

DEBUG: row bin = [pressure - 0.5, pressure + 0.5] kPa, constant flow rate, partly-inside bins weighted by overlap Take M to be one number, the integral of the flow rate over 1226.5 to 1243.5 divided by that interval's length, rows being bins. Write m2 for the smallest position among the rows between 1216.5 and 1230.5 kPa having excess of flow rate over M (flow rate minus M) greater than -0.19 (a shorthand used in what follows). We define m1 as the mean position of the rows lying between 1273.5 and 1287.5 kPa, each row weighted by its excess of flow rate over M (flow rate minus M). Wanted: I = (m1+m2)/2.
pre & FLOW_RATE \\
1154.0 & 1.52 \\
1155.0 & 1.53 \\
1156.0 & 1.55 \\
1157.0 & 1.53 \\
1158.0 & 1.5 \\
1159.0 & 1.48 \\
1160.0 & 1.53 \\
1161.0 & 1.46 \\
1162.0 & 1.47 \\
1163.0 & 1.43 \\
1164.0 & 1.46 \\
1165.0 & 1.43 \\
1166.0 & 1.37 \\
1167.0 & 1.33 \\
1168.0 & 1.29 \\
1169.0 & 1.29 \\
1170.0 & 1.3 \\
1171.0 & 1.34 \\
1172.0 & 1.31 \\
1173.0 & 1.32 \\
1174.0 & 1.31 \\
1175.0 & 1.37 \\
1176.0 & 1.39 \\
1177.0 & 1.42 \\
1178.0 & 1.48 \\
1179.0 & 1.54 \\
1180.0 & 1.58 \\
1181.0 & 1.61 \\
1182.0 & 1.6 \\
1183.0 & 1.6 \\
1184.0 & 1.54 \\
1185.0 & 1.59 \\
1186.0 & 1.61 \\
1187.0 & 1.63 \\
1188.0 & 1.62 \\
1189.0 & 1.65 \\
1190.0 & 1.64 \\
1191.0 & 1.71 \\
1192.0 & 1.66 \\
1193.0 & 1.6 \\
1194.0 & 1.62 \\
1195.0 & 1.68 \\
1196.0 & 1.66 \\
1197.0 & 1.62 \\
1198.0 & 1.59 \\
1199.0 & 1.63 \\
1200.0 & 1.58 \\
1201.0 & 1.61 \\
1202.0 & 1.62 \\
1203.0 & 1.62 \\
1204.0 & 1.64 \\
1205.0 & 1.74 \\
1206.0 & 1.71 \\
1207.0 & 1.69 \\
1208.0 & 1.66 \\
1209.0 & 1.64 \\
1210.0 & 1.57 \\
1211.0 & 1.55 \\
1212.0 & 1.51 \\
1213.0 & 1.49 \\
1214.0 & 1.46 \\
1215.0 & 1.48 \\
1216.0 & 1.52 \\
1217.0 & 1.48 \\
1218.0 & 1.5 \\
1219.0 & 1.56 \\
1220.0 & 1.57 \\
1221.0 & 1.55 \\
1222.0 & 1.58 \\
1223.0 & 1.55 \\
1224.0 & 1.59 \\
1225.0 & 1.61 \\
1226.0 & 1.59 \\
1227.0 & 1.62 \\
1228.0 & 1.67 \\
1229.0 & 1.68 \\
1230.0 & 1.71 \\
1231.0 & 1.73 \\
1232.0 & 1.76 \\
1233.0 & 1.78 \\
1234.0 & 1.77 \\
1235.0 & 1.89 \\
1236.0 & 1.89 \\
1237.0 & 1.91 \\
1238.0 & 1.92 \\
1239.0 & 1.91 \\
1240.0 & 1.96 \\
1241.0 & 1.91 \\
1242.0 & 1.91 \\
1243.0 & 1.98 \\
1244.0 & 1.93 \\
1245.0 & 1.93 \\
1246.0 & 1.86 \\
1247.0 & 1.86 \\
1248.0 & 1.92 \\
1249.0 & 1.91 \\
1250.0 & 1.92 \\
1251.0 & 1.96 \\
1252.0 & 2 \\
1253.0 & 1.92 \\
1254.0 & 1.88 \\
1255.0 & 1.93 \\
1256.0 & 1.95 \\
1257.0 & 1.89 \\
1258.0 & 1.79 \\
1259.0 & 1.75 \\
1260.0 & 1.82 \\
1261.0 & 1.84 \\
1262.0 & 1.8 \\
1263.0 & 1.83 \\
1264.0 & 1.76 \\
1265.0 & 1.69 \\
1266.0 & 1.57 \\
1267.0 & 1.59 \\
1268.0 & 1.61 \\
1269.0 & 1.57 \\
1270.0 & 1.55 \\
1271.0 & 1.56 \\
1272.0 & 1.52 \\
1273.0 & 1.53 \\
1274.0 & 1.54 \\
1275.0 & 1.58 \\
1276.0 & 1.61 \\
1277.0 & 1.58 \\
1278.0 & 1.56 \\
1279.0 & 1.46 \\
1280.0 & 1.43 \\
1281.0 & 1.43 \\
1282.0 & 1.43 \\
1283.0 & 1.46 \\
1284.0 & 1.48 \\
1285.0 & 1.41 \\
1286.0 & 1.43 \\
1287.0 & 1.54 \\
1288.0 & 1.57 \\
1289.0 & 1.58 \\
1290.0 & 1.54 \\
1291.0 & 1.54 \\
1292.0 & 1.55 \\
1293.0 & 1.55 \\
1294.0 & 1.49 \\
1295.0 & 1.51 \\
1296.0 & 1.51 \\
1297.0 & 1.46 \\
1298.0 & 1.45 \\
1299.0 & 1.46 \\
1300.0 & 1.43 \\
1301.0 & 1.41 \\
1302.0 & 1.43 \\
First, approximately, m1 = 1281.0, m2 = 1228.0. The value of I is 1254.5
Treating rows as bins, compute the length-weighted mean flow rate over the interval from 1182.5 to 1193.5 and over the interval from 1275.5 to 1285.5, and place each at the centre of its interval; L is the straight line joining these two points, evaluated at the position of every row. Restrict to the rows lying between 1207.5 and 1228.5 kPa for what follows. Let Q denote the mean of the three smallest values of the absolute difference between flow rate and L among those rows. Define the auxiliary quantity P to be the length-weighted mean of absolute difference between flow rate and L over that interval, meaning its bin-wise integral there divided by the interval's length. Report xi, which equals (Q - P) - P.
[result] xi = -0.1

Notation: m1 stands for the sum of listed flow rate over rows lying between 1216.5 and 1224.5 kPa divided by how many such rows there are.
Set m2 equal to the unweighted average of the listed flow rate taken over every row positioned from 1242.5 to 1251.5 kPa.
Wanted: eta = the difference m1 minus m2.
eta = -0.4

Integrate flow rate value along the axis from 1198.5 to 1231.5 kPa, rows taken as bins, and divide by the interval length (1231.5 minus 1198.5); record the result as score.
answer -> 1.60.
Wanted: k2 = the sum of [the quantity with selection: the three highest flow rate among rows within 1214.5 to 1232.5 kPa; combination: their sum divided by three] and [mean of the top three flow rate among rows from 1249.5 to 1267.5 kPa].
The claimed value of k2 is 3.70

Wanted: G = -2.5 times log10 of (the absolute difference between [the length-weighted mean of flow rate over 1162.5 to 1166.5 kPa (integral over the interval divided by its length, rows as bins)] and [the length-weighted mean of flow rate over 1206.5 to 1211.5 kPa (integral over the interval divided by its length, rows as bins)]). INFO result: 1.8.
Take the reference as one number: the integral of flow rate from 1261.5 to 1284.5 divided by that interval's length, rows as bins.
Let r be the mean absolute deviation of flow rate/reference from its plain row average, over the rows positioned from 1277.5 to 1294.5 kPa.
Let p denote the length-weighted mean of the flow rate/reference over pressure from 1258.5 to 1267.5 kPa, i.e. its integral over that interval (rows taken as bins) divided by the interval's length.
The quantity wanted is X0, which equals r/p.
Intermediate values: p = 1.11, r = 0.034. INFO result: 0.031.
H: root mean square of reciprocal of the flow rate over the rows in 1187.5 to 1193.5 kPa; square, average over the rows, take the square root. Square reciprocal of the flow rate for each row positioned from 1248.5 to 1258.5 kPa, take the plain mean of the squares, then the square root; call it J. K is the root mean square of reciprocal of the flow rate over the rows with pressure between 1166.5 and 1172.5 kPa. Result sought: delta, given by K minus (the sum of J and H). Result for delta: -0.37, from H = 0.61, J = 0.523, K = 0.76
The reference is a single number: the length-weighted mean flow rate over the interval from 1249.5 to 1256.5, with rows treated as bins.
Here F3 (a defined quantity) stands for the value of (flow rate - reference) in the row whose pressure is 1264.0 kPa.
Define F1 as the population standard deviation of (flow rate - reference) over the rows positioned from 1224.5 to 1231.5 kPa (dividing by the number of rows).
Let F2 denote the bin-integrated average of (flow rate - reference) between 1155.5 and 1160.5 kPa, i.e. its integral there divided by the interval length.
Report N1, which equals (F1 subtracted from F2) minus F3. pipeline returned -0.29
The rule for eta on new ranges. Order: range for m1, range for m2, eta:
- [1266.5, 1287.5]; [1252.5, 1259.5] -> -0.4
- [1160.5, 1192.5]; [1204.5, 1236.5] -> -0.1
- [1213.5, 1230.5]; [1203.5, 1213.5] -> 0.0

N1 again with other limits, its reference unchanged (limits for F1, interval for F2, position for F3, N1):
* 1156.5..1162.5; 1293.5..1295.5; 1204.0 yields -0.17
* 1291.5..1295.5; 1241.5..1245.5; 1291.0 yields 0.37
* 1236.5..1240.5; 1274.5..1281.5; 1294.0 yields 0.01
